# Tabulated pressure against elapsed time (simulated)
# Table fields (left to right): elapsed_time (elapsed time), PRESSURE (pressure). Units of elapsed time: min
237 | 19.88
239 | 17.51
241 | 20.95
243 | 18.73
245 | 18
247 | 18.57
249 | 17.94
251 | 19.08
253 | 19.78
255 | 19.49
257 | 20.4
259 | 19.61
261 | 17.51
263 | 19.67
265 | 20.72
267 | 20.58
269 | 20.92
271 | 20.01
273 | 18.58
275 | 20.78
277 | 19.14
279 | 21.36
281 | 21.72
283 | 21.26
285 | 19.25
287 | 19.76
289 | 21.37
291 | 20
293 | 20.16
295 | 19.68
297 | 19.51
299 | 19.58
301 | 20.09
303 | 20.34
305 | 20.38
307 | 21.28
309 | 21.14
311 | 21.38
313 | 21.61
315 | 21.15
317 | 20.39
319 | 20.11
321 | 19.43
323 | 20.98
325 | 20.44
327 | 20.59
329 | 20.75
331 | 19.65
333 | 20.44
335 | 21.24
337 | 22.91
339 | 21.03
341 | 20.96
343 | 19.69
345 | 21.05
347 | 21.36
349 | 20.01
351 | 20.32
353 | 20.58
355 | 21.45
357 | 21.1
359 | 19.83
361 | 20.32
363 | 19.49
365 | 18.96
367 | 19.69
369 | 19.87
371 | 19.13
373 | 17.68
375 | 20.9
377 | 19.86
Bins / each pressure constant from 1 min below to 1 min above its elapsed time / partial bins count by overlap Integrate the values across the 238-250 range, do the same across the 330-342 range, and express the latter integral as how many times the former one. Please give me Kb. 1.13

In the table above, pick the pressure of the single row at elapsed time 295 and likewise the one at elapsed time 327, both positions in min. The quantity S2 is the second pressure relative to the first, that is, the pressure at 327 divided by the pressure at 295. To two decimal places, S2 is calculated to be 1.05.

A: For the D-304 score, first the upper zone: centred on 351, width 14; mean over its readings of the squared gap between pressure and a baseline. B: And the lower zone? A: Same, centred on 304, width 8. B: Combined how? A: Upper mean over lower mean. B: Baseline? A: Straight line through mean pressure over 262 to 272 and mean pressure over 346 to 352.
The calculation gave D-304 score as 1.61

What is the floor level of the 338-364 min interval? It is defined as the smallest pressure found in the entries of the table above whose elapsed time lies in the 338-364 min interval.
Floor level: 19.49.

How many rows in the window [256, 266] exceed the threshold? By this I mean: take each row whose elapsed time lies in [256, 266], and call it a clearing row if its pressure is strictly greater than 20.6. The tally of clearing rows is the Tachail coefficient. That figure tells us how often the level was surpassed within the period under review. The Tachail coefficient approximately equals 1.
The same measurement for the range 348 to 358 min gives 2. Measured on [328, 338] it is 3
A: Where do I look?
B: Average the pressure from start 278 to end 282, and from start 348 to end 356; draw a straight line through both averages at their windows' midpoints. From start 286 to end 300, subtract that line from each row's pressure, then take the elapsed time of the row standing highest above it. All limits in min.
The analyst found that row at 289 min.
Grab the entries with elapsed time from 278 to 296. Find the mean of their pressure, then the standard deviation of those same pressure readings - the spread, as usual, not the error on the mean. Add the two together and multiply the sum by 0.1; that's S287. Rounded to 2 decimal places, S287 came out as 2.14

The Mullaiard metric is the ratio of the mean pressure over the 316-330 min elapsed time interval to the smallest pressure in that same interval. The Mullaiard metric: 1.05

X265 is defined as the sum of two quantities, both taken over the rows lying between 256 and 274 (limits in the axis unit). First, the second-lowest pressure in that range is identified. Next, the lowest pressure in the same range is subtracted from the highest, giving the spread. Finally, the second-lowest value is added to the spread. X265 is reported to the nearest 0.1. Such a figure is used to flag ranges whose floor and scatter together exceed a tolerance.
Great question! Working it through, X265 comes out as 22.0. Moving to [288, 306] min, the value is 21.4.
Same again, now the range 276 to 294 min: 21.8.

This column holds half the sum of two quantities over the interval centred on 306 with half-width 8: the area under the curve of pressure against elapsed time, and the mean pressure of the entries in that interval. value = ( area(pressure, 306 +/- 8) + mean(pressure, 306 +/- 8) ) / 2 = 176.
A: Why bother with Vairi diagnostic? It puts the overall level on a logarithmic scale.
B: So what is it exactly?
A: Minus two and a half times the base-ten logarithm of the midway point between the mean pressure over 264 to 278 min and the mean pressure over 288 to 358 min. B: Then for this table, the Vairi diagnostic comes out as -3.27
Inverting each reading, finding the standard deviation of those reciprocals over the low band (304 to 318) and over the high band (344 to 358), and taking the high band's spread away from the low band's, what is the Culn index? -0.0002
